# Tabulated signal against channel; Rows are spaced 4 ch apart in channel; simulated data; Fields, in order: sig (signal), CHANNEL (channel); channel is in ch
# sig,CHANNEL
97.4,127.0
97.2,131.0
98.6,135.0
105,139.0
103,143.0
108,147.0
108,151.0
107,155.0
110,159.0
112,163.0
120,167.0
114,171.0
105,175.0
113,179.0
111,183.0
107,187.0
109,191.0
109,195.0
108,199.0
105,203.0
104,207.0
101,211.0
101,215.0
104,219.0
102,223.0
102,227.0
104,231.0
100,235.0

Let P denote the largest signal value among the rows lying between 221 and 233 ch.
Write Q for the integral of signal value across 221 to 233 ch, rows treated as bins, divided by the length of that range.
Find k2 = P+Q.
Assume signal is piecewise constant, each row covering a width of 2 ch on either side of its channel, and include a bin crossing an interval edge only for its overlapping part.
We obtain 207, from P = 104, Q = 103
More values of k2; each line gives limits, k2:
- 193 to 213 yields 214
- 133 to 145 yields 207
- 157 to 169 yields 234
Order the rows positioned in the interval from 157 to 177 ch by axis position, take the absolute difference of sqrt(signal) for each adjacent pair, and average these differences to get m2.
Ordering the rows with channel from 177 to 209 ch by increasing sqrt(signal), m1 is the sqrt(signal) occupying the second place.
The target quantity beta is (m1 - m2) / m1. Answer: 0.971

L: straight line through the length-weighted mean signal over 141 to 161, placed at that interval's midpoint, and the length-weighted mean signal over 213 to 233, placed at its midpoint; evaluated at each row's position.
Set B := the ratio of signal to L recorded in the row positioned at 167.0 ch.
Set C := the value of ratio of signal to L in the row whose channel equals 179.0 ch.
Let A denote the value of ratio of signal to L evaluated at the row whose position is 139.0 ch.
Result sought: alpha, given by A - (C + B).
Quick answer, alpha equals -1.23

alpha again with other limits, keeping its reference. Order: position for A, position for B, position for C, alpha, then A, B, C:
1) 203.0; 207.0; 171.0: -1.07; 1.011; 1.00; 1.08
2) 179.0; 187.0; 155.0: -0.95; 1.072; 1.02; 1.00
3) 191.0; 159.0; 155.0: -0.99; 1.042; 1.03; 1.00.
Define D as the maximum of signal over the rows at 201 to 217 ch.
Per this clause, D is 105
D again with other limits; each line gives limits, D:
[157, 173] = 120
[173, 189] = 113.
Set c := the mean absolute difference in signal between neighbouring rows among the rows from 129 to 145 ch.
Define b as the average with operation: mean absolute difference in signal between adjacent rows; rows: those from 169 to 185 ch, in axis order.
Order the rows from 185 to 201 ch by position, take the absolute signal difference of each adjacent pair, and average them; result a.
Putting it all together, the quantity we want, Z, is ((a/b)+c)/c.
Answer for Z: 1.05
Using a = 1.0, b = 6.3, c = 3.3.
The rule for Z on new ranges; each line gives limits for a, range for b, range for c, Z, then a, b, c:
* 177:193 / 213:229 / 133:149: 1.36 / 2.7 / 1.7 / 4.5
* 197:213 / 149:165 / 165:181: 1.15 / 2.3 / 2.0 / 7.7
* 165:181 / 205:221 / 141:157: 2.92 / 7.7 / 2.0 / 2.0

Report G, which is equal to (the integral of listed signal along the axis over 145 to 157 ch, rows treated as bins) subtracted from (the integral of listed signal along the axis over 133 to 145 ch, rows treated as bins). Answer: -66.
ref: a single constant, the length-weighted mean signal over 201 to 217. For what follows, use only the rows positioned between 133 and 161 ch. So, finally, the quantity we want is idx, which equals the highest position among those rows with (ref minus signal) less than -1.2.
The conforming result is 159.0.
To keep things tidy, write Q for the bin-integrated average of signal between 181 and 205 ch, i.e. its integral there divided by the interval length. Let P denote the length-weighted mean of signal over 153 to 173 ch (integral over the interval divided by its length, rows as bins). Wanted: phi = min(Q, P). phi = 108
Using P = 113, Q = 108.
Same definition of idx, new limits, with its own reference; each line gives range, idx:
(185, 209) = 207.0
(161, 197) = 195.0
